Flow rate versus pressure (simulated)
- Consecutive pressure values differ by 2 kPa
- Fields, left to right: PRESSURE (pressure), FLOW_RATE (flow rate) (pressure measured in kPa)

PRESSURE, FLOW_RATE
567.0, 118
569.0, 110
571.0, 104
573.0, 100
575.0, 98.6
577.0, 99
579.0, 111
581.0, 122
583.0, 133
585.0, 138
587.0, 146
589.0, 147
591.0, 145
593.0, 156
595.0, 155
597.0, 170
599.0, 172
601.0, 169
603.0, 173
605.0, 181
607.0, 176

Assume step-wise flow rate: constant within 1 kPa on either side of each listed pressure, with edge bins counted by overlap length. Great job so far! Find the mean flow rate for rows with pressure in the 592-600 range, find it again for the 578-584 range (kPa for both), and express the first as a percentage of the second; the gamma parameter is 134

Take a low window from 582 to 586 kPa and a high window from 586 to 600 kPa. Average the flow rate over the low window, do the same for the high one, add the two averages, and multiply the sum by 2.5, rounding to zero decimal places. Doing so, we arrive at 728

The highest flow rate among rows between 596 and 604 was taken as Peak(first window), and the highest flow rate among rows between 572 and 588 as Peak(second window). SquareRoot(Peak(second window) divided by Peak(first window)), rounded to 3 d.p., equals 0.919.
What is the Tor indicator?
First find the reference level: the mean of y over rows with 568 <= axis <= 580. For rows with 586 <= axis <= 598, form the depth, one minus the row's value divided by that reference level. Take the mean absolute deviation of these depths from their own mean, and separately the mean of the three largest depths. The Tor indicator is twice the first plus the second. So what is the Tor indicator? -0.27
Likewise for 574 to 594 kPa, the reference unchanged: 0.35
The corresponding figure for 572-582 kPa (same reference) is 0.20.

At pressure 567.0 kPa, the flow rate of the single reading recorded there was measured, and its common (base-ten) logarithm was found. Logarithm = 2.07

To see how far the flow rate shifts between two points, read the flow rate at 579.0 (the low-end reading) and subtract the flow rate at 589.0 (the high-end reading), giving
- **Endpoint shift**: -36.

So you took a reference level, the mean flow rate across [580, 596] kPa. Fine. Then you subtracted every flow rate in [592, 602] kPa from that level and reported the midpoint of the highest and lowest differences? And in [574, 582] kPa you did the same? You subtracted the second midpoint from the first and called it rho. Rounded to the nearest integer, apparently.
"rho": -53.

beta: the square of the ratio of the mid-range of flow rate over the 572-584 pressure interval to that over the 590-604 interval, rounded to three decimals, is 0.530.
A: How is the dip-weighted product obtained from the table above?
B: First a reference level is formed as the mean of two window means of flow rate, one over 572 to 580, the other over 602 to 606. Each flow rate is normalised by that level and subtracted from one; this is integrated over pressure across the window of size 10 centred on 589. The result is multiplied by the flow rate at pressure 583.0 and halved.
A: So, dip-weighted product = -33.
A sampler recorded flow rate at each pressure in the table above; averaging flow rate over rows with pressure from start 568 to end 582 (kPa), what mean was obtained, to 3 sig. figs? 106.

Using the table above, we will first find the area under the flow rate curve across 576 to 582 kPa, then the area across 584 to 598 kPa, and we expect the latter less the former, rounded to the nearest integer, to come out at 1450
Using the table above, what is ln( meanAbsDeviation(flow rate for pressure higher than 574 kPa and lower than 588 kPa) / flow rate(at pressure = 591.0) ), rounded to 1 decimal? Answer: -2.2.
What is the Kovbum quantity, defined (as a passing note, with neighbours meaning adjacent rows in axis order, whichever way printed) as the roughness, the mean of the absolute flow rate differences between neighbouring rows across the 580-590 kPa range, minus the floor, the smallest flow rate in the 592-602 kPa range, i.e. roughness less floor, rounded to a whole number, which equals -149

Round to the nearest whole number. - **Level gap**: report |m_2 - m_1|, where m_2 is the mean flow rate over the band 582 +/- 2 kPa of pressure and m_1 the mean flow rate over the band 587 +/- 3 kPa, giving 16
